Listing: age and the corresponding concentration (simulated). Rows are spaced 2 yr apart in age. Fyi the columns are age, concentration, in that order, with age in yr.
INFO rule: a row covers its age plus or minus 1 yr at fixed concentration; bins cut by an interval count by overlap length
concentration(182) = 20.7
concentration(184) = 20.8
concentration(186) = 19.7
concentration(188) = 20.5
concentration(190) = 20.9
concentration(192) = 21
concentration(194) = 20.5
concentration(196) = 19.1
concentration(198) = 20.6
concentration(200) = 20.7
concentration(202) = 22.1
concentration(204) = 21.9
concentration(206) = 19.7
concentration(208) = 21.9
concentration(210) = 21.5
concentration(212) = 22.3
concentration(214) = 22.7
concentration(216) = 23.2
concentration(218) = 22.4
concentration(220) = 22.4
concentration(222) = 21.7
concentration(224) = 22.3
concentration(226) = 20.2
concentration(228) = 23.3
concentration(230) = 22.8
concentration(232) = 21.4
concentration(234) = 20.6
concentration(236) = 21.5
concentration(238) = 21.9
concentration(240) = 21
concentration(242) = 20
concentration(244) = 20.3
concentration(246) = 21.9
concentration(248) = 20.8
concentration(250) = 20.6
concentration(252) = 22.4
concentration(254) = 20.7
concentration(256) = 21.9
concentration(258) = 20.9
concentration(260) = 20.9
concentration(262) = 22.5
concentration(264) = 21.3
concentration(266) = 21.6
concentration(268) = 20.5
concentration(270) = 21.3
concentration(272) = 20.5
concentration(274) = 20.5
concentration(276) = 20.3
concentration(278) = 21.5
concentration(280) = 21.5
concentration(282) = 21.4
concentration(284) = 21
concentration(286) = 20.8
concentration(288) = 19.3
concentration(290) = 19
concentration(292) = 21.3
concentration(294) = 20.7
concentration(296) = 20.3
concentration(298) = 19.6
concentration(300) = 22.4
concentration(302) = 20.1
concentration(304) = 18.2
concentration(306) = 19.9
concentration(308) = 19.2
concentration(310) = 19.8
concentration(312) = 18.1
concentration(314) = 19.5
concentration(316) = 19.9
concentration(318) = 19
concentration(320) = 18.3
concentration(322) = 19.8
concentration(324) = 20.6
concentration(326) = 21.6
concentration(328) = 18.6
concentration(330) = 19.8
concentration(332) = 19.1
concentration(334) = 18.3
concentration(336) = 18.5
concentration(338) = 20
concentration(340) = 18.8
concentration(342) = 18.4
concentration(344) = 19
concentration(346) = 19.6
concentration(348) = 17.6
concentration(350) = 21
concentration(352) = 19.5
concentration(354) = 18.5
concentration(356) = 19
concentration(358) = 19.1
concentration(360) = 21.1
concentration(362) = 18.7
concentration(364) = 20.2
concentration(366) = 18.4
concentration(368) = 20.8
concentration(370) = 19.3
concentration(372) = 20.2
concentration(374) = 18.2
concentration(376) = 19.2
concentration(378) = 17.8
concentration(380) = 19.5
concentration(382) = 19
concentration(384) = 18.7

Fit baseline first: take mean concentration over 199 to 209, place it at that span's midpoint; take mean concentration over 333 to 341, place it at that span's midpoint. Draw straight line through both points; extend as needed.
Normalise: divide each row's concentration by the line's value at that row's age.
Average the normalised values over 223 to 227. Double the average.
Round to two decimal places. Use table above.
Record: 2.03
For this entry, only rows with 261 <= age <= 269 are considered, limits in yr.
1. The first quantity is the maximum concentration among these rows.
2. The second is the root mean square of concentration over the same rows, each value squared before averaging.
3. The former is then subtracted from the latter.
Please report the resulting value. -1.0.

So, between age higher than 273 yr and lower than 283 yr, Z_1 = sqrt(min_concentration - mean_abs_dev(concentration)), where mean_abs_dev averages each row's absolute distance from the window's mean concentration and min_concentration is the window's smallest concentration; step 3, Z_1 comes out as 4.45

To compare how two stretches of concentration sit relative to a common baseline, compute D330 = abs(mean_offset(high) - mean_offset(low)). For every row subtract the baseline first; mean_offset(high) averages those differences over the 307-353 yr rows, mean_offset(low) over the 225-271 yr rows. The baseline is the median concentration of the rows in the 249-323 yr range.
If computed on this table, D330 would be 2.01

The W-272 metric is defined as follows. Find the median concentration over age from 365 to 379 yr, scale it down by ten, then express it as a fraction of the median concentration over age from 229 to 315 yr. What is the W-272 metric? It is 0.092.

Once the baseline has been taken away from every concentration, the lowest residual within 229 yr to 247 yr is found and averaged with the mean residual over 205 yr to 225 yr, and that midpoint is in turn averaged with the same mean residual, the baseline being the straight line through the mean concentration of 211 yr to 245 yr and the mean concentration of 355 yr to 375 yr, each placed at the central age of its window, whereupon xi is -0.36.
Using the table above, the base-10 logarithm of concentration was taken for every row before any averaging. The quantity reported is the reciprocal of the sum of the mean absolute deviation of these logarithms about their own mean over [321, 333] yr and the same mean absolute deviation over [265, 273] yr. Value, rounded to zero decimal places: 37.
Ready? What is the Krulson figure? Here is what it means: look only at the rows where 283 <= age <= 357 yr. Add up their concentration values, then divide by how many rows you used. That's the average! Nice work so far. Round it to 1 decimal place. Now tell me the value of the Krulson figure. 19.6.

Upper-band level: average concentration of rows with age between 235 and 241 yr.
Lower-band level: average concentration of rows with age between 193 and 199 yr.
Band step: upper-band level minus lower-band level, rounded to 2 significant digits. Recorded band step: 1.4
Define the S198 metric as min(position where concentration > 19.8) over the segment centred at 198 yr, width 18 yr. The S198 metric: 190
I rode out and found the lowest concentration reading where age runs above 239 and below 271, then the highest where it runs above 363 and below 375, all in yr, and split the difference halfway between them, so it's 20.4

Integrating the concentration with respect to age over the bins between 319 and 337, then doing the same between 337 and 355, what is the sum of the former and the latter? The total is 694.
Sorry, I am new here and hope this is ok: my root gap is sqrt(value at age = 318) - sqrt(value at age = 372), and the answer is -0.14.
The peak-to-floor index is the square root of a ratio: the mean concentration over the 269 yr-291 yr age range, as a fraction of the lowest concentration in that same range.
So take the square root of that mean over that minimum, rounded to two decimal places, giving 1.04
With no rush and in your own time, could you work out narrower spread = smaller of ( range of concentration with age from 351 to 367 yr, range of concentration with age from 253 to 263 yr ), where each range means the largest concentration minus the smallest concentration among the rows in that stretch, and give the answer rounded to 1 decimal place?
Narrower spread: 1.8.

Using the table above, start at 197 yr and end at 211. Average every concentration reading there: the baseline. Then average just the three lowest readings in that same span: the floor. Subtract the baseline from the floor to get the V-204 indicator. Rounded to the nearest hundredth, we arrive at -0.87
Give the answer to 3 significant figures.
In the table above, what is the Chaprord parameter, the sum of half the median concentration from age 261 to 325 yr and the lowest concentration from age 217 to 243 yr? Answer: 30.2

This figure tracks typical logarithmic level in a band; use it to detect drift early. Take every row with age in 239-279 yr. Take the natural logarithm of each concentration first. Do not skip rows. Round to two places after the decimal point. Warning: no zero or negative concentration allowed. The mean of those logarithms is 3.05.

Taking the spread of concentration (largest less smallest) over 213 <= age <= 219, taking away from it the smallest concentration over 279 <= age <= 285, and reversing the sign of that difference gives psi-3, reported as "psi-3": 20.2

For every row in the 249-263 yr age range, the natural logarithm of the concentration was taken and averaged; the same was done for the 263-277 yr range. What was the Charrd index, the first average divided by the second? 1.01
